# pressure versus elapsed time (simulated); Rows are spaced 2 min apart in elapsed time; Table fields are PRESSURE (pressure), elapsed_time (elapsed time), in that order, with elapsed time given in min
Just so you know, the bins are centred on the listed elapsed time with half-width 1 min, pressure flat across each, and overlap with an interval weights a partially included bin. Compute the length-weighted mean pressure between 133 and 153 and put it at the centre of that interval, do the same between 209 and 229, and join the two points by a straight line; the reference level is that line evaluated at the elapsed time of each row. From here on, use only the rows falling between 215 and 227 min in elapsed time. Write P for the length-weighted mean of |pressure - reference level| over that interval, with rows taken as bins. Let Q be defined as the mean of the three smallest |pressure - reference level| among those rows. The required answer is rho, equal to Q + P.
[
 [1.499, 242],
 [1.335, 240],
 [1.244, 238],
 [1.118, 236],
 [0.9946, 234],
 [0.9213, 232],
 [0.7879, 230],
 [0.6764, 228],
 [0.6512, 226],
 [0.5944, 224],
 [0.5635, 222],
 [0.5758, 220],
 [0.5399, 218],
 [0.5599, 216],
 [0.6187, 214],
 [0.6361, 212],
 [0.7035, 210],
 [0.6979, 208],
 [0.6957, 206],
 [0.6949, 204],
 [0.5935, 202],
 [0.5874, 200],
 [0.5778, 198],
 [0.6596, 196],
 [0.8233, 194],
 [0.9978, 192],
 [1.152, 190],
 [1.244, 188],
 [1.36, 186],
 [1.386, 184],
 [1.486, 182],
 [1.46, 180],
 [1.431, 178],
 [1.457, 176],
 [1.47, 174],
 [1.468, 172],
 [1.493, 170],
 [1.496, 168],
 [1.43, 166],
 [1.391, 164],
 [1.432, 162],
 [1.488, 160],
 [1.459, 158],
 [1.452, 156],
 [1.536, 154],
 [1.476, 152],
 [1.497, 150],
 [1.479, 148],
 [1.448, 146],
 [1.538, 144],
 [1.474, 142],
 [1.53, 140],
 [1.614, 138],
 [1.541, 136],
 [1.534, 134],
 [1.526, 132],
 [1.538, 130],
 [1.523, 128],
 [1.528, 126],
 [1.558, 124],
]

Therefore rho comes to 0.09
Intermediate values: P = 0.06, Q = 0.03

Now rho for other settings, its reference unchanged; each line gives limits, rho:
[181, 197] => 0.36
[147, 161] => 0.16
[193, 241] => 0.26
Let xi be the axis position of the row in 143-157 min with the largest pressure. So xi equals 144 min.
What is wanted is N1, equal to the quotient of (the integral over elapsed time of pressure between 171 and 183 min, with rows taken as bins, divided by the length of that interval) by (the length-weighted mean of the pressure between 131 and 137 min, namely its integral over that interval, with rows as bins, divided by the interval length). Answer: 0.95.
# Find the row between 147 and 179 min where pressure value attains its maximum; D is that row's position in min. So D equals 154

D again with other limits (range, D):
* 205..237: 236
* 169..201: 170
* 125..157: 138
